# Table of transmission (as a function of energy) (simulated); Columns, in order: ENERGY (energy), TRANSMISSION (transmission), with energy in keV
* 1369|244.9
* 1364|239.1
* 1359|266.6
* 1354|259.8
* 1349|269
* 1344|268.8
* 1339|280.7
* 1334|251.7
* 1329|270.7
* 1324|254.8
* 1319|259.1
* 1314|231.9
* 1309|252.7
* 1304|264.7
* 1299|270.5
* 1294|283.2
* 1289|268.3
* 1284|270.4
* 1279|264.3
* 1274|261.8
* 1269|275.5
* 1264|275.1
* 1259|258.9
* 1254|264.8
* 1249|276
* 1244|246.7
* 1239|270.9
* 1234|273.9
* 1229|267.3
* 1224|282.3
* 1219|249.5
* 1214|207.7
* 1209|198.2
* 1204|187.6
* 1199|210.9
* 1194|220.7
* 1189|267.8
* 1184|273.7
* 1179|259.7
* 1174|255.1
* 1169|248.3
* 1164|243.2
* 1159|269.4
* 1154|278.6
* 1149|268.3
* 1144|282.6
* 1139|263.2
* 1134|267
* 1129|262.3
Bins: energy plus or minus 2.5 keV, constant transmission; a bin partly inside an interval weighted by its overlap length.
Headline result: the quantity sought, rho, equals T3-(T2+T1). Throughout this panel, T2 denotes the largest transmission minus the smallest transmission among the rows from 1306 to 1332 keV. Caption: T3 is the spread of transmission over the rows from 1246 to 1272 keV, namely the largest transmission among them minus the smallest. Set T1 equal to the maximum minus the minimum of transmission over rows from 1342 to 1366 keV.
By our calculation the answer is -52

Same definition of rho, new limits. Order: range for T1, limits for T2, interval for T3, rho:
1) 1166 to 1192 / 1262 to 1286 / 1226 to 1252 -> -10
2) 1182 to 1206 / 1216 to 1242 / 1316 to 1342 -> -90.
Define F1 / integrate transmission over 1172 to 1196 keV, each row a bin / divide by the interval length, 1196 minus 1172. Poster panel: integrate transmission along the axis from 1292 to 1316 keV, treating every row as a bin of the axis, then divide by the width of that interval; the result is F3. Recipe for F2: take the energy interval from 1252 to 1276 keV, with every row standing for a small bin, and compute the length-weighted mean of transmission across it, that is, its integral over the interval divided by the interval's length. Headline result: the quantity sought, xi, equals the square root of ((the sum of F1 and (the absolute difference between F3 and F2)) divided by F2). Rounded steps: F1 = 256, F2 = 267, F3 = 261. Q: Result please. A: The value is 0.991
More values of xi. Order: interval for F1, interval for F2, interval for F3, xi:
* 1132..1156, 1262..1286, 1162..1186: 1.029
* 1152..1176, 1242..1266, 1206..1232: 1.033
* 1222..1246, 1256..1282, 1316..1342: 1.010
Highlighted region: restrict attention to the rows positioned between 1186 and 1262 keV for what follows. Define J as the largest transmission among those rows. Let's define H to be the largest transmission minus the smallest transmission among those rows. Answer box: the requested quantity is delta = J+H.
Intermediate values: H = 95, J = 282.3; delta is 377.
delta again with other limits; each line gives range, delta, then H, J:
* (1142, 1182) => 322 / 39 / 282.6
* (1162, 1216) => 360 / 86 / 273.7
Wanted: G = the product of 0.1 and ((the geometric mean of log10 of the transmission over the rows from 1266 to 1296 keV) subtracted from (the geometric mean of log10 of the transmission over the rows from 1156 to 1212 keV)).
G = -0.006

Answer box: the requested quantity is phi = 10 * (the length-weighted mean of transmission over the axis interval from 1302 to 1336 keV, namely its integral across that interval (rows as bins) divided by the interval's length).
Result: 2550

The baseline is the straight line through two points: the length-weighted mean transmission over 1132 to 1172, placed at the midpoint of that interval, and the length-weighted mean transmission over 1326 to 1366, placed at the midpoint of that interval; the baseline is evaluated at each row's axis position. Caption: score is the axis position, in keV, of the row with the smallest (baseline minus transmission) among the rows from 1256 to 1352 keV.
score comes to 1294 keV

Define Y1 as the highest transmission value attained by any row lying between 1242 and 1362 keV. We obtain 283.2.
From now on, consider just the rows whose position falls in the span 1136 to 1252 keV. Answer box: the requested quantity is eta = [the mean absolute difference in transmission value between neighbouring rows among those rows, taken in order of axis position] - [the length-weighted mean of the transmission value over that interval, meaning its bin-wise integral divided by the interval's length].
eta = -236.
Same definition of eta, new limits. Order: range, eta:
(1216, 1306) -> -256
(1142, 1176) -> -252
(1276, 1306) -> -262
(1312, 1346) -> -242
